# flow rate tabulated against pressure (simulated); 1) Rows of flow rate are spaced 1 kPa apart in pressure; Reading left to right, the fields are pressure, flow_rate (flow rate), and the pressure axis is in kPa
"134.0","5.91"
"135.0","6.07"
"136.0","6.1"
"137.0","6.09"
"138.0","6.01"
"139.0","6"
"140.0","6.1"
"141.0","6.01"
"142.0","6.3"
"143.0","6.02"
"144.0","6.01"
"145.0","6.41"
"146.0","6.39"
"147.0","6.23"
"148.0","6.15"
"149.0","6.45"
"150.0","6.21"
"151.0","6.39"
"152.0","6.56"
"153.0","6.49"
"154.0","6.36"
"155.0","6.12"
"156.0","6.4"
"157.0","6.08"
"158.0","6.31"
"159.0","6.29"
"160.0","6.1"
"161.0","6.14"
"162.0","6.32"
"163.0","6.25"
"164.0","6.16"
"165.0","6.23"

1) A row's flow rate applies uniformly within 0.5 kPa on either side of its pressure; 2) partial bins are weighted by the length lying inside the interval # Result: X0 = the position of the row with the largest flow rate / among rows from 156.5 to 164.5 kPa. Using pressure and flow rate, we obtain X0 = 162.0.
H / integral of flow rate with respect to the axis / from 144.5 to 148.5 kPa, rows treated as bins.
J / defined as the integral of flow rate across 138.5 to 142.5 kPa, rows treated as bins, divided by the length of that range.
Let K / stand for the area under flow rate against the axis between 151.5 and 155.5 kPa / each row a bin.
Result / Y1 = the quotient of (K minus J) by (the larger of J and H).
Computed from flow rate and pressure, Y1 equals 0.77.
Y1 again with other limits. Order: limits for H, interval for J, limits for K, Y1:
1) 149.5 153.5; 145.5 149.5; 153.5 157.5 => 0.73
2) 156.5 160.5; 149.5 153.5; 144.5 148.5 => 0.76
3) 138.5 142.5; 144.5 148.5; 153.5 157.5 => 0.76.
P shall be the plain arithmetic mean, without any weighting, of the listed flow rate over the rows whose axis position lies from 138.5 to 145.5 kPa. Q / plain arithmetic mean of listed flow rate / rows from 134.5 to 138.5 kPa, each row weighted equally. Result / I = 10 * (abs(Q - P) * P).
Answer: 3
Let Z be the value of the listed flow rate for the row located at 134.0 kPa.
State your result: 5.91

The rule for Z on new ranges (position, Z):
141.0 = 6.01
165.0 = 6.23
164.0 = 6.16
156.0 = 6.4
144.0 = 6.01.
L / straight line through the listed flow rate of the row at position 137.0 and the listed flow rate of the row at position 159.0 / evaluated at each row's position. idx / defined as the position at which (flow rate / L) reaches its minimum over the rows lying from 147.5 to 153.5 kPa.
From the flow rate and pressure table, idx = 148.0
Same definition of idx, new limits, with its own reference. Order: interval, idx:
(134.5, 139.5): 139.0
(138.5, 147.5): 144.0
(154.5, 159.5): 157.0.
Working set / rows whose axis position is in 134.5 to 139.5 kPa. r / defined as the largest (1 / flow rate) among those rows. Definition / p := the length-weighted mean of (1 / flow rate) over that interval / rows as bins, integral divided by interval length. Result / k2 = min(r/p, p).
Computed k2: 0.165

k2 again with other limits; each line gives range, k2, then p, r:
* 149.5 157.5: 0.158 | 0.158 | 0.1645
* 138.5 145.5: 0.163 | 0.163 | 0.1667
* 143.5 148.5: 0.160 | 0.160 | 0.1664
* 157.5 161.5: 0.161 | 0.161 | 0.1639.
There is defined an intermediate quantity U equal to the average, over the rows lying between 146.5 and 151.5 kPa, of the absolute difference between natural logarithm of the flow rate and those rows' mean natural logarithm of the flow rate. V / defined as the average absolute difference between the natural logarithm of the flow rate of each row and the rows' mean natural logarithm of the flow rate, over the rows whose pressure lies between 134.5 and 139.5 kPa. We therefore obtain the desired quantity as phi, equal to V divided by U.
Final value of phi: 0.4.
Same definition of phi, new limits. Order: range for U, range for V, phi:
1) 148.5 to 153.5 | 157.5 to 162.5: 1.0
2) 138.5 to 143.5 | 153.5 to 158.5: 1.3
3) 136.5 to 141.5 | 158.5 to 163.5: 1.8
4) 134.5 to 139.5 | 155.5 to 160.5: 2.9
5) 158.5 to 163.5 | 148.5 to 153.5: 1.2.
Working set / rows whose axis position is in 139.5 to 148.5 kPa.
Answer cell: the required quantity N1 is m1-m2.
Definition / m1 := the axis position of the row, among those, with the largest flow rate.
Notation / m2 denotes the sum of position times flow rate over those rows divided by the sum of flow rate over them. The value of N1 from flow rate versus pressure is 1.0 kPa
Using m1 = 145.0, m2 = 144.0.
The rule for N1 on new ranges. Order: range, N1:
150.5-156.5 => -1.5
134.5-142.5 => 3.5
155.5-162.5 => -3.0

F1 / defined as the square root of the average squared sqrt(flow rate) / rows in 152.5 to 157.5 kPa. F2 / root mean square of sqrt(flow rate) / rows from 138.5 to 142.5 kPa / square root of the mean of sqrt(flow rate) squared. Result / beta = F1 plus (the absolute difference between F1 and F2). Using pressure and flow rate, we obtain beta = 2.55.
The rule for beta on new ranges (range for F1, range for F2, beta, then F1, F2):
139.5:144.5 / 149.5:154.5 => 2.53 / 2.47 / 2.53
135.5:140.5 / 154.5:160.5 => 2.49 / 2.46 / 2.49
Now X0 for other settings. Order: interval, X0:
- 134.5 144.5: 142.0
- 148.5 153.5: 152.0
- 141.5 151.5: 149.0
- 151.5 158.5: 152.0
